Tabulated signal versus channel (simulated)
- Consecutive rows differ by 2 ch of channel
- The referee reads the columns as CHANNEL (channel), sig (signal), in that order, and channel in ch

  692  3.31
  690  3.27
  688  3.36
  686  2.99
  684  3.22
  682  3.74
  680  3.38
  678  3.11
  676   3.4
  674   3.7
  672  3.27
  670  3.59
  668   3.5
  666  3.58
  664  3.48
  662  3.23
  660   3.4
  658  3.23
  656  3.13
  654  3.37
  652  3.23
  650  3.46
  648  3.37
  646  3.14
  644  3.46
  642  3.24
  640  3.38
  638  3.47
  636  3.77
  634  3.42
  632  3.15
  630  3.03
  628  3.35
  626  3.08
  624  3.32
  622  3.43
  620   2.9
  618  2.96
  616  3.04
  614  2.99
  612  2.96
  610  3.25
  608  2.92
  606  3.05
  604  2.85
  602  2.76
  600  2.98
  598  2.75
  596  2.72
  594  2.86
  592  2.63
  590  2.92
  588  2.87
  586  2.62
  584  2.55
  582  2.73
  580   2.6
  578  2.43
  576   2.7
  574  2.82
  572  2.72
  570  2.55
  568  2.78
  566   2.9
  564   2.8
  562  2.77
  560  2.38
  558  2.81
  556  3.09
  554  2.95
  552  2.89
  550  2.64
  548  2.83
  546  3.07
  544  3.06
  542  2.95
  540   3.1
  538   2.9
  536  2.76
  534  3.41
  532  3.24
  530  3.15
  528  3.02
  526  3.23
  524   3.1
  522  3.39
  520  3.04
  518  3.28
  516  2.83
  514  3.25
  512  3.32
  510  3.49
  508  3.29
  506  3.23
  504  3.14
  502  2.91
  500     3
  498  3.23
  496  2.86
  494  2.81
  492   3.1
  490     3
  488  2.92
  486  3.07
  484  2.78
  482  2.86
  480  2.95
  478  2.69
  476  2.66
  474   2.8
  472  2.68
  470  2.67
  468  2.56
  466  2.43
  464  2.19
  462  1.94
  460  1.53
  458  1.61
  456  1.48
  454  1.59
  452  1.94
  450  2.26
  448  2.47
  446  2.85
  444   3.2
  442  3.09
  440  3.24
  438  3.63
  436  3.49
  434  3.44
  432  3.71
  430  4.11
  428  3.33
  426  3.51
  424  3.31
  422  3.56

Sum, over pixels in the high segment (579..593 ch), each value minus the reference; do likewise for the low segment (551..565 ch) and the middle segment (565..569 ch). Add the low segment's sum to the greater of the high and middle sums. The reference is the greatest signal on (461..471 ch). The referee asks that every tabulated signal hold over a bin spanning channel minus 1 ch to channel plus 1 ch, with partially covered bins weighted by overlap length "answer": 1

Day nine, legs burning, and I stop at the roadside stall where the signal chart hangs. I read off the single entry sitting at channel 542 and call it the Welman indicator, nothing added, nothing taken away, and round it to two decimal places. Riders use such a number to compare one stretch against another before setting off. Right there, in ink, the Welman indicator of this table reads 2.95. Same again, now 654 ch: 3.37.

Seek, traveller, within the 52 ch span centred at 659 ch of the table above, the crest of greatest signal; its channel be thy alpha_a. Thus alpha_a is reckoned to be 636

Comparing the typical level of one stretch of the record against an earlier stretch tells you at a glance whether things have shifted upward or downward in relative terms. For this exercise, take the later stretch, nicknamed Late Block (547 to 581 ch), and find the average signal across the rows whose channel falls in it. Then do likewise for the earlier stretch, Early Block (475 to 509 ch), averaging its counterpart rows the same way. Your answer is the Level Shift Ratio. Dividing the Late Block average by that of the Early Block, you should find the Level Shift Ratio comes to 0.92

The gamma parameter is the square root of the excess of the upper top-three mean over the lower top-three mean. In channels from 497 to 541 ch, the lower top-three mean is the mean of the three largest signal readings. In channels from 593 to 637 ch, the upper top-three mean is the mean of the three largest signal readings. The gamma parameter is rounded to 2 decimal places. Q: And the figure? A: 0.33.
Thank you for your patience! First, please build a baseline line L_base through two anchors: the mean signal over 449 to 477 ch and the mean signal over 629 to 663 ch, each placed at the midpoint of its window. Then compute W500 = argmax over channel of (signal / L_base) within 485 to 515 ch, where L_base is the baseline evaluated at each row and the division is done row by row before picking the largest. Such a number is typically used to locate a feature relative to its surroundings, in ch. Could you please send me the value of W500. 510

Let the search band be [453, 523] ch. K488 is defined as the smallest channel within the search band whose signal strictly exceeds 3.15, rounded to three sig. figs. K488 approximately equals 498 ch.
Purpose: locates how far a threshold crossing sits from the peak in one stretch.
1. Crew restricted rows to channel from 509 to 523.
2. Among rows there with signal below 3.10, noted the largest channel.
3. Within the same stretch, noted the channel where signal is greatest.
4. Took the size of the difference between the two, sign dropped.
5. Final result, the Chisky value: 10 ch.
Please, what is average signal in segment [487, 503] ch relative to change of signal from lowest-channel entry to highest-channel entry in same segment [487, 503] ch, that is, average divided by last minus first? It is -298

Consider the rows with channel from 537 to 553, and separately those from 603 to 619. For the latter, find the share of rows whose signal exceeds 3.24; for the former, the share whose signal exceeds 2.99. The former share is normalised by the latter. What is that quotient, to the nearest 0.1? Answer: 3.0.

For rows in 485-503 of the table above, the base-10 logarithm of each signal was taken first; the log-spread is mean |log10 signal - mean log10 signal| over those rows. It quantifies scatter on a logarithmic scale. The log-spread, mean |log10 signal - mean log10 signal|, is 0.0147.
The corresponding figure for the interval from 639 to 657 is 0.0145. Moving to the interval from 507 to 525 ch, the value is 0.0213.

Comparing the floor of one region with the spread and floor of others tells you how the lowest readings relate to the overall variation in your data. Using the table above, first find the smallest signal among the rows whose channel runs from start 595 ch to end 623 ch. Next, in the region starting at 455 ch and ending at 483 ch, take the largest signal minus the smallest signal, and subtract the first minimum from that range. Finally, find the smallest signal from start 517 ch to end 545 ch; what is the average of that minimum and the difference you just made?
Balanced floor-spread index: 0.8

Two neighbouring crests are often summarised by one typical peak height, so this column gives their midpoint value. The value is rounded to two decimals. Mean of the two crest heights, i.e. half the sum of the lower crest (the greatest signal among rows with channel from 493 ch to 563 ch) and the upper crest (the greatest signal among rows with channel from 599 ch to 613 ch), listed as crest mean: 3.37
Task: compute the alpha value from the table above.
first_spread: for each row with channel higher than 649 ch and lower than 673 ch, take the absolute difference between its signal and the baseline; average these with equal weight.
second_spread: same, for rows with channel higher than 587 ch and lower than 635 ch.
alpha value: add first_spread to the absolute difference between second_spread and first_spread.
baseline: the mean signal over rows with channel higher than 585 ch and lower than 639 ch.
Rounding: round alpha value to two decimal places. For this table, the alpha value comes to 0.49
